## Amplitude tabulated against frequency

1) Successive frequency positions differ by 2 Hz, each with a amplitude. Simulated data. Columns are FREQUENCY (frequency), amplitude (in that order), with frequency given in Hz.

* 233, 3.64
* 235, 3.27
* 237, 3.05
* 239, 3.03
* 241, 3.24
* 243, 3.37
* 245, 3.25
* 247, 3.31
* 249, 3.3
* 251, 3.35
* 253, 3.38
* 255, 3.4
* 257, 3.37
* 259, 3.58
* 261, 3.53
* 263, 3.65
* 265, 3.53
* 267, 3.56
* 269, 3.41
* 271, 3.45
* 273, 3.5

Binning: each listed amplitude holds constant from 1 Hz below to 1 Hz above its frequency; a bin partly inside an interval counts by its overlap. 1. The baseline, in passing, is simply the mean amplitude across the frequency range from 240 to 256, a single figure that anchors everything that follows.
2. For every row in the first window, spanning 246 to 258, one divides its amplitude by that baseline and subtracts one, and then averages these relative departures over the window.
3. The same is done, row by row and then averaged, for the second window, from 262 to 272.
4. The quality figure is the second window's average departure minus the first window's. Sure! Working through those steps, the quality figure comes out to 0.051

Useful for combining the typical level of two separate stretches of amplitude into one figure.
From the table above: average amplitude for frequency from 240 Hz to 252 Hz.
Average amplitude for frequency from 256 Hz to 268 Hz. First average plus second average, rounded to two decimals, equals 6.84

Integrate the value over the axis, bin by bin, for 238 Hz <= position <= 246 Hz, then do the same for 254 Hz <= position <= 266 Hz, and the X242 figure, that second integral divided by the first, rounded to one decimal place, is 1.6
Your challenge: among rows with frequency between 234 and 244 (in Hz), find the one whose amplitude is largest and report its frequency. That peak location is 243 Hz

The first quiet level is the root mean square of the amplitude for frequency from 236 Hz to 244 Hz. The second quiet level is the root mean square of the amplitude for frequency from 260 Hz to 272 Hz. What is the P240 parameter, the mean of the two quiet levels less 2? 1.35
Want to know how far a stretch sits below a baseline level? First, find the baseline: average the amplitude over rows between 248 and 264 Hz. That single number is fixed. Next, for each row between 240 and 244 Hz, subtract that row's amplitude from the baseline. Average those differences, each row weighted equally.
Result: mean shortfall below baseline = 0.14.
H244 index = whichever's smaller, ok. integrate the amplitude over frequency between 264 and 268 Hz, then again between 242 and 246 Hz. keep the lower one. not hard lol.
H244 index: 13.24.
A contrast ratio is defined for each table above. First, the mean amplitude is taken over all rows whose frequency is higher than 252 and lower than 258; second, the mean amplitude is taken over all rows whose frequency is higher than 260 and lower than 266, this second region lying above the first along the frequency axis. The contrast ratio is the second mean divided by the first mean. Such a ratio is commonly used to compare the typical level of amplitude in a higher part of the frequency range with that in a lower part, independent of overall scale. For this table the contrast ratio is 1.06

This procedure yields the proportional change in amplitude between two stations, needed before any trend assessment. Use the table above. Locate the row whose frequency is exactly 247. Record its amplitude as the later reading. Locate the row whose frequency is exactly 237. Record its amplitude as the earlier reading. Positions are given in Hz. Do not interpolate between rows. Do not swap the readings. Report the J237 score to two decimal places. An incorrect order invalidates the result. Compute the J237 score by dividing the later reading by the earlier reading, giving 1.09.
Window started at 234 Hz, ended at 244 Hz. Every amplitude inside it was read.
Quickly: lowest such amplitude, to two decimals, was 3.03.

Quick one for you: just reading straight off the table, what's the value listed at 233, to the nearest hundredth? 3.64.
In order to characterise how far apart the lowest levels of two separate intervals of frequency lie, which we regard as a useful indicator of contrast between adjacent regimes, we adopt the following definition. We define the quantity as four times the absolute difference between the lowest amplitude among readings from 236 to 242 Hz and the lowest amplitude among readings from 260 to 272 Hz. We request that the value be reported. 1.5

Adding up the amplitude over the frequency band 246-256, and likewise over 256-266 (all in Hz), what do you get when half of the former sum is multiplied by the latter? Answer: 148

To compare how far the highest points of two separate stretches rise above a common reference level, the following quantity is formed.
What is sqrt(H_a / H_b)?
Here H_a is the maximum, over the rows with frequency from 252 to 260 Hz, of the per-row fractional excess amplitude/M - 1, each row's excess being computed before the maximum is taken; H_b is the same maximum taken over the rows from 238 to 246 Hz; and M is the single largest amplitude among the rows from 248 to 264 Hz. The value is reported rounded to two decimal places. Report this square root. 0.50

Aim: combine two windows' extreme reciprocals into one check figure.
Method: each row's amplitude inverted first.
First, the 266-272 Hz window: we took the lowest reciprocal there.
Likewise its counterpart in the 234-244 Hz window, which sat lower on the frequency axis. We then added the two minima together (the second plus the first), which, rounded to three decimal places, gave 0.578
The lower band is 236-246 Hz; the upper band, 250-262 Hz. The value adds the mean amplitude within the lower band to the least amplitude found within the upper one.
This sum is 6.54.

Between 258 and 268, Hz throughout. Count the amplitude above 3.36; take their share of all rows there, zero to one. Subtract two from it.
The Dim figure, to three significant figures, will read -1.00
